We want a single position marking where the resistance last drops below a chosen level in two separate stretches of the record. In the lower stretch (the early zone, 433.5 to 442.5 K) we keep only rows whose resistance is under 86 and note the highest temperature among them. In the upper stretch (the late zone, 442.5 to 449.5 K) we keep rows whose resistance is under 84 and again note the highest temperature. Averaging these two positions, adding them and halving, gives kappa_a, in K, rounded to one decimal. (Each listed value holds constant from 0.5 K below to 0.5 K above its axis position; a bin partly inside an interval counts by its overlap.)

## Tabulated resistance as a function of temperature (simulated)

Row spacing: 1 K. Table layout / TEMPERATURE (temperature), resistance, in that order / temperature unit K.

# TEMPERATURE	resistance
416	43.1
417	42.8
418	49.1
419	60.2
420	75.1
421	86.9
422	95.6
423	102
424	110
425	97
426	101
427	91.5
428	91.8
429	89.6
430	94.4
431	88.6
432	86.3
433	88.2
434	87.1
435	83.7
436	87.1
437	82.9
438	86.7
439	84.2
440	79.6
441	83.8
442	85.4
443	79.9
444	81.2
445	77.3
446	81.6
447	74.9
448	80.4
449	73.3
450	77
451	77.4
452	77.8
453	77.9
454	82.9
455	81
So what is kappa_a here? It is 445.5 K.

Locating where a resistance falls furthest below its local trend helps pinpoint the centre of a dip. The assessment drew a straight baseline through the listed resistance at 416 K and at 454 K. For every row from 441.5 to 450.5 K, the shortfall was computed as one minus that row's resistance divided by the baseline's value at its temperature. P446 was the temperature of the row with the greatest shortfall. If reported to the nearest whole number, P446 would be 449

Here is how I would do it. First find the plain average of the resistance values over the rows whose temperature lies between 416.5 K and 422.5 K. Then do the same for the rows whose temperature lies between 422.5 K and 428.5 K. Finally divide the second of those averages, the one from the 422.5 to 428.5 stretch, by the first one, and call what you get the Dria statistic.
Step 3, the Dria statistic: 1.45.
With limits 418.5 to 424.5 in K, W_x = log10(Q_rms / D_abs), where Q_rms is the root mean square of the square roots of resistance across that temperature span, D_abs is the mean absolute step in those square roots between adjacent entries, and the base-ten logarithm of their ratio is 1.24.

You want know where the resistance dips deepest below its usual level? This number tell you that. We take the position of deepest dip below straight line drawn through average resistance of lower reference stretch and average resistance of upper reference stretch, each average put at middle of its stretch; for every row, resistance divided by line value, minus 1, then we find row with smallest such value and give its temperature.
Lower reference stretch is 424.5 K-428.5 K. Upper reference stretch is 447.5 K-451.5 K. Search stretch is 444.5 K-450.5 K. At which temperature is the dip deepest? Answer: 449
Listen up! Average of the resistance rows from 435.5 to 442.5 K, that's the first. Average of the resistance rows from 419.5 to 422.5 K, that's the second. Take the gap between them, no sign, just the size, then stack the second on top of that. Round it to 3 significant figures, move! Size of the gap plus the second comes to 87.5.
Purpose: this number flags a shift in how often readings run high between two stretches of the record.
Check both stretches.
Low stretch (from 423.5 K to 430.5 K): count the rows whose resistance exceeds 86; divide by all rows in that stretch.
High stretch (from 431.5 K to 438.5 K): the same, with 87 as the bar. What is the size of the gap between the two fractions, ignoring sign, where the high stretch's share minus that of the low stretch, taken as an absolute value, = 0.6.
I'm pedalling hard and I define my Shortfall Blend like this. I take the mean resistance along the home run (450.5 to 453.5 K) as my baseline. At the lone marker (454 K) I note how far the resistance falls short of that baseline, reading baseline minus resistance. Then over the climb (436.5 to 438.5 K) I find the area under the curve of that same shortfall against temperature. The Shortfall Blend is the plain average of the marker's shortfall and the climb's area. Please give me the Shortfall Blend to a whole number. -10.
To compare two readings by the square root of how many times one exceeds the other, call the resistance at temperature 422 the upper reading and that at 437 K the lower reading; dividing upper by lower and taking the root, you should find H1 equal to 1.07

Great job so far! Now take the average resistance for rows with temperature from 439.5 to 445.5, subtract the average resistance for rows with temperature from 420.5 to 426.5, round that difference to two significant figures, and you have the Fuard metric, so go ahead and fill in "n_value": -18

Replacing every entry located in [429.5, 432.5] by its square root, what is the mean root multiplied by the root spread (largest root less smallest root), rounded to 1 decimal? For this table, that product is 4.0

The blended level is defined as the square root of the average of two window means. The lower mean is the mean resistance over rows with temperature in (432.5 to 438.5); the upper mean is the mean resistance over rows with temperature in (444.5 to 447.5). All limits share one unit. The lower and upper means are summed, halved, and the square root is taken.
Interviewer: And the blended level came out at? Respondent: 9.05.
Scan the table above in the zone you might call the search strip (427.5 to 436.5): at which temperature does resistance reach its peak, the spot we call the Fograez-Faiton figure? 430 K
